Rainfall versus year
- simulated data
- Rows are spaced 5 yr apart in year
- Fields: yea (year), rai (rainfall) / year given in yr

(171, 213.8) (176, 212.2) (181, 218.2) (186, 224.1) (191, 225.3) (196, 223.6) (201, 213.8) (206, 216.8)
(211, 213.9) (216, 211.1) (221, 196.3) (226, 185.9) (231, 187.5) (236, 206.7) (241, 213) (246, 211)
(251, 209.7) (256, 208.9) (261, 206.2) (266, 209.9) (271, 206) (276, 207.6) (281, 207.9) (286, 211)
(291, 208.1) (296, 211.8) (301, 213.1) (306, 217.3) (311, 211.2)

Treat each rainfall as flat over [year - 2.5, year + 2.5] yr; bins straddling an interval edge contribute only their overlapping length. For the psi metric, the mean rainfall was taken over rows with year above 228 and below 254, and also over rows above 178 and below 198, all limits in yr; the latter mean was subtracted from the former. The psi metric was -17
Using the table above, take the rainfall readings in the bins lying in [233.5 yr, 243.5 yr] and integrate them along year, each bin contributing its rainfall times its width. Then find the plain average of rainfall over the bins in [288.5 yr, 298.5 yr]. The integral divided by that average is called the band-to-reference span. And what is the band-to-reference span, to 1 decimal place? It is 10.0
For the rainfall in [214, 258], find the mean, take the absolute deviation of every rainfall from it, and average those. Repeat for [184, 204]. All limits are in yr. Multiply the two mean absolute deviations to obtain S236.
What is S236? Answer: 35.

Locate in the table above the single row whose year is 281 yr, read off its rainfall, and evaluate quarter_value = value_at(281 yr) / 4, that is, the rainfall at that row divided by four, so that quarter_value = 52.0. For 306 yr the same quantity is 54.3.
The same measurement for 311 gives 52.8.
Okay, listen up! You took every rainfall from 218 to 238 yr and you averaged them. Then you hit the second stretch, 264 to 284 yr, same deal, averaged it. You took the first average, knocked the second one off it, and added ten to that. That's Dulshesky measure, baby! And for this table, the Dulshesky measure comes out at -4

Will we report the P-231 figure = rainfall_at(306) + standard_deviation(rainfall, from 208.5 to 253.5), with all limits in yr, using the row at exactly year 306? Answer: 228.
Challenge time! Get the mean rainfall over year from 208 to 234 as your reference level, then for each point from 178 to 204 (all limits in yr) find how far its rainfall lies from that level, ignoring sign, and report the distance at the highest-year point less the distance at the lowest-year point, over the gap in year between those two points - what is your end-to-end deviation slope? -0.2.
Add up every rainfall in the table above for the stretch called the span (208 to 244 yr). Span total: 1414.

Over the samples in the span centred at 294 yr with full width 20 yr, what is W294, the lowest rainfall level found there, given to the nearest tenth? 208.1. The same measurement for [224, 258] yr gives 185.9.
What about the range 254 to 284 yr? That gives 206.0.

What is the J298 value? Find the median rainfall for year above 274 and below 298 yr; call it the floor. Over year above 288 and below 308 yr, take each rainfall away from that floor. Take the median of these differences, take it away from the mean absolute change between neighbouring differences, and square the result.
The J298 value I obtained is 55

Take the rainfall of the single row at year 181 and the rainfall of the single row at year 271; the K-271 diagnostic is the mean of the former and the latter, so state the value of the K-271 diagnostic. 212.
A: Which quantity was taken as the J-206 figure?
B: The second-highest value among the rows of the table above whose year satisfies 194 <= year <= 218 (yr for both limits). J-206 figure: 216.8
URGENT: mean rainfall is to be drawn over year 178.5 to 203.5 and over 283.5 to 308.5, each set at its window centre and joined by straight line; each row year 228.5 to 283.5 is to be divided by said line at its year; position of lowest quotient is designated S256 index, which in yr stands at 231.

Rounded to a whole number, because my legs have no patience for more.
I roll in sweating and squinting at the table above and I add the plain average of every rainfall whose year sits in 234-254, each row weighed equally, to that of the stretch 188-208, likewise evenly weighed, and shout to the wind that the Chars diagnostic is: 430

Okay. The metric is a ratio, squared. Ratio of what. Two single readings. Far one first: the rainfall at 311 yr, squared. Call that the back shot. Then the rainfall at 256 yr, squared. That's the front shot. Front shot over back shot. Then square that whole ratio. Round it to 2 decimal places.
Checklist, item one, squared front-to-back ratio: 0.96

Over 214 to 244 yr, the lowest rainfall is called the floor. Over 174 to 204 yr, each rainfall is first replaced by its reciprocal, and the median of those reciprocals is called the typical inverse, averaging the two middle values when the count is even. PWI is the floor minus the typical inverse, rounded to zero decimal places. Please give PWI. 186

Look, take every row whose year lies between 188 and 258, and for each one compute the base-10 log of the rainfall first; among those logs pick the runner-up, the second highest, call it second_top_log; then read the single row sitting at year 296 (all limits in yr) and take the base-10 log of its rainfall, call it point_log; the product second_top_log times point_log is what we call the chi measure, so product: 5.46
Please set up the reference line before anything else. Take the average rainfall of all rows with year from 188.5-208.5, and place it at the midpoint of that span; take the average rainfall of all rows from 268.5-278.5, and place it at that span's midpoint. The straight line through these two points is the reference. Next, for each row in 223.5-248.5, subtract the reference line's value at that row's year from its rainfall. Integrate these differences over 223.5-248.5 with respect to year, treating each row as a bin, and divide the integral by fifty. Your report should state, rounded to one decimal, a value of -6.3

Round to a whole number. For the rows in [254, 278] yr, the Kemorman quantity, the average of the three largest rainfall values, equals 209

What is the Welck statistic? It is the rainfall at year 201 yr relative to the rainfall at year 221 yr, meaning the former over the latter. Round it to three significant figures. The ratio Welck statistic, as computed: 1.09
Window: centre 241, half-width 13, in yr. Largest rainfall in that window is 213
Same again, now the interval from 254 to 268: 209.9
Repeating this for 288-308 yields 217.3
